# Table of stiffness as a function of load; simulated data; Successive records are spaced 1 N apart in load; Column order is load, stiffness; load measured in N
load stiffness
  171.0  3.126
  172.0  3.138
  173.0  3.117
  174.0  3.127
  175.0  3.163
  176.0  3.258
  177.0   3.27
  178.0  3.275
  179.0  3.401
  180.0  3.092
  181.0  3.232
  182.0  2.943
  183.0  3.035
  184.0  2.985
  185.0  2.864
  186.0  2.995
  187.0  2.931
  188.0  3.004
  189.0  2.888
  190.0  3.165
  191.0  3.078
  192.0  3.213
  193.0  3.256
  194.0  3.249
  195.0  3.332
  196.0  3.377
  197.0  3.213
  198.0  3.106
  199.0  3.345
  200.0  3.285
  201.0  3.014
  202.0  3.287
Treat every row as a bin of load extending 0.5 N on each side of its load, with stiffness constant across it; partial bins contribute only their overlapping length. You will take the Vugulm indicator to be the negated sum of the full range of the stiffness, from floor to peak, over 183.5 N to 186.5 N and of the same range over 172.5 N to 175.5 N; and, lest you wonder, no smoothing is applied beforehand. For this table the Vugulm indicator -0.177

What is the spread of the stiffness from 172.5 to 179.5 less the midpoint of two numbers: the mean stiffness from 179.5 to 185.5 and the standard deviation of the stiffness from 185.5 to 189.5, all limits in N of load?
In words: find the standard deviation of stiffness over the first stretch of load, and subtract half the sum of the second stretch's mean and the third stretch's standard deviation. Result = -1.44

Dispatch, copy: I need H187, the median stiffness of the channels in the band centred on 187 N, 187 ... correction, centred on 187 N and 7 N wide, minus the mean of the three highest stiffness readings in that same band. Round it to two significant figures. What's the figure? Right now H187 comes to -0.070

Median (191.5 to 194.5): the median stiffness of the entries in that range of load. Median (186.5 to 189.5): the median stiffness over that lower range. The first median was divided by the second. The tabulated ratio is 1.11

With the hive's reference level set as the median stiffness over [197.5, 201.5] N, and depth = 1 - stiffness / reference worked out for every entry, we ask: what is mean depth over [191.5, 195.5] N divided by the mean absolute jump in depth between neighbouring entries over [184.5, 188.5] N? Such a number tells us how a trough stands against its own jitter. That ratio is -0.75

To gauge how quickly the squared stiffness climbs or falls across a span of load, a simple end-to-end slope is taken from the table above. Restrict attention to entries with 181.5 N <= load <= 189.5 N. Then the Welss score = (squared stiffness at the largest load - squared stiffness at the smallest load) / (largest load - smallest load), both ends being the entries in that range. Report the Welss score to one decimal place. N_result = 0.0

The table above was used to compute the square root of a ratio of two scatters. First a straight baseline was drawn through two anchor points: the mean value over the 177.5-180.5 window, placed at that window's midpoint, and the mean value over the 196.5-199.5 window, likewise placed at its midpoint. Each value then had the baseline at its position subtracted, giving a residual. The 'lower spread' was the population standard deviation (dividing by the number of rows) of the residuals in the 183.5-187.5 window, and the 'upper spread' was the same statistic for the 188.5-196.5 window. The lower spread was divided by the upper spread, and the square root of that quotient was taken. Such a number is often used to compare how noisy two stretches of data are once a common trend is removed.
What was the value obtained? 0.59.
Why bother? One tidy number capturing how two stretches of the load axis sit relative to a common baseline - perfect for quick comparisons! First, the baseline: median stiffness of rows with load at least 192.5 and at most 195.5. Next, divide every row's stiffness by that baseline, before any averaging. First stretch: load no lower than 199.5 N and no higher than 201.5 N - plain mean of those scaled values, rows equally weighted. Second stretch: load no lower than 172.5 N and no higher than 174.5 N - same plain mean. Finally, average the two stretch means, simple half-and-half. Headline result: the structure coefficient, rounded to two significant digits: 0.96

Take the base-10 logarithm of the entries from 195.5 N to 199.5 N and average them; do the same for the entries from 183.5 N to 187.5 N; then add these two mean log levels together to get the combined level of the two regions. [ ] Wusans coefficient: 0.98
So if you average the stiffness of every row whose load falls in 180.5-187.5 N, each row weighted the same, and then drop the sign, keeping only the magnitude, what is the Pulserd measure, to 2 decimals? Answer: 3.00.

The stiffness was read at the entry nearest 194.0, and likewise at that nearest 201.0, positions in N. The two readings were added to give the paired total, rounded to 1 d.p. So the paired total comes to 6.3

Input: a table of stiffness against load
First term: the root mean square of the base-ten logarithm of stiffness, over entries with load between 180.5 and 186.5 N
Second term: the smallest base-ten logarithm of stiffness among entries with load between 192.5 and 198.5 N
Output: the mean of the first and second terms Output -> 0.485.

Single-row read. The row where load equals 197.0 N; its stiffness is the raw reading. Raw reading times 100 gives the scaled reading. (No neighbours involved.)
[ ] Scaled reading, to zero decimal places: 321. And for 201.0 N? 301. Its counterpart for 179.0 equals 340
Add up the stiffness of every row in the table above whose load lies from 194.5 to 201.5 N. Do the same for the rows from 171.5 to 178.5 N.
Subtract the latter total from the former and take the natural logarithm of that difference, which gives -1.1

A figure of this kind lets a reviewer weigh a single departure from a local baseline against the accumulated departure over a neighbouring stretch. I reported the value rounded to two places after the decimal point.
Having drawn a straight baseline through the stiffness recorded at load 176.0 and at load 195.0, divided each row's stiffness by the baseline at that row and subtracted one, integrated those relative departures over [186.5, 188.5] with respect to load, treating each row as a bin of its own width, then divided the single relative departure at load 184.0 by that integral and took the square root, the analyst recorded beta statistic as 0.67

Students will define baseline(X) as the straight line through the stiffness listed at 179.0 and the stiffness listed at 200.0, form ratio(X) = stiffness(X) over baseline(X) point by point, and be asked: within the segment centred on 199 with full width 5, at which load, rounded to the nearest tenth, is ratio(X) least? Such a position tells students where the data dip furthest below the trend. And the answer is 201.0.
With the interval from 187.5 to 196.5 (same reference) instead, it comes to 189.0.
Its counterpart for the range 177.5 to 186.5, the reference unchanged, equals 185.0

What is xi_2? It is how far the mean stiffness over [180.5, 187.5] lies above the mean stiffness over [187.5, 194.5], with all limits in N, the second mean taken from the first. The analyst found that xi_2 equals -0.12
